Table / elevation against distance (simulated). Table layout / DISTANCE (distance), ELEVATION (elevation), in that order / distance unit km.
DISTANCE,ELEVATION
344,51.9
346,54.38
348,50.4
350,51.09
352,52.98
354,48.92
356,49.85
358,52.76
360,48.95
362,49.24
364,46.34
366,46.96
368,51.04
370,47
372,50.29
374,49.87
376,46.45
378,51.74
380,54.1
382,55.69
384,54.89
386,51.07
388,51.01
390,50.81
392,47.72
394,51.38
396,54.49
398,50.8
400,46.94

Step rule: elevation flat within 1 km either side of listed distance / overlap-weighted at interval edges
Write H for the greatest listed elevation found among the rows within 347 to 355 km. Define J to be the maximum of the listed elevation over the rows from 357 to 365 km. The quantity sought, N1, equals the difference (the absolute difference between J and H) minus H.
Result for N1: -52.8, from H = 52.98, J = 52.76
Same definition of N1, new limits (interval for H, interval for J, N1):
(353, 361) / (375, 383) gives -49.8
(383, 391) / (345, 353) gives -54.4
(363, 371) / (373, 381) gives -48.0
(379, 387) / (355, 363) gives -52.8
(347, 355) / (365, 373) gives -51.0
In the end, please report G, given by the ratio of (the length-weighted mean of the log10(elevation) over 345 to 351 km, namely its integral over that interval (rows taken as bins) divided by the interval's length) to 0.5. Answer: 3.431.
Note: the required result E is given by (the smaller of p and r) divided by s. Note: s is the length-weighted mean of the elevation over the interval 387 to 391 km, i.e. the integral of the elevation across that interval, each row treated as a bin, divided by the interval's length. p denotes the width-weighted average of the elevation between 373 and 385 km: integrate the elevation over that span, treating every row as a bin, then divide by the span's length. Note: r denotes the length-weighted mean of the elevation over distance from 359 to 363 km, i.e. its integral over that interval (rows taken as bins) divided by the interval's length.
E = 0.964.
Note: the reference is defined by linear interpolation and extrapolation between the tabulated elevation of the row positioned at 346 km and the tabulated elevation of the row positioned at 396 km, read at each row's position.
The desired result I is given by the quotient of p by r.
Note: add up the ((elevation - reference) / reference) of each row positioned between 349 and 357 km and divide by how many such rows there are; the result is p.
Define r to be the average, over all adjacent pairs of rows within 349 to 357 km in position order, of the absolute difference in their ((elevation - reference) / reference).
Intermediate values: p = -0.068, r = 0.0421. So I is -1.6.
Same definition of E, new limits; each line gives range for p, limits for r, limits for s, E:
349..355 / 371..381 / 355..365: 1.021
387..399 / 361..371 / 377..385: 0.889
